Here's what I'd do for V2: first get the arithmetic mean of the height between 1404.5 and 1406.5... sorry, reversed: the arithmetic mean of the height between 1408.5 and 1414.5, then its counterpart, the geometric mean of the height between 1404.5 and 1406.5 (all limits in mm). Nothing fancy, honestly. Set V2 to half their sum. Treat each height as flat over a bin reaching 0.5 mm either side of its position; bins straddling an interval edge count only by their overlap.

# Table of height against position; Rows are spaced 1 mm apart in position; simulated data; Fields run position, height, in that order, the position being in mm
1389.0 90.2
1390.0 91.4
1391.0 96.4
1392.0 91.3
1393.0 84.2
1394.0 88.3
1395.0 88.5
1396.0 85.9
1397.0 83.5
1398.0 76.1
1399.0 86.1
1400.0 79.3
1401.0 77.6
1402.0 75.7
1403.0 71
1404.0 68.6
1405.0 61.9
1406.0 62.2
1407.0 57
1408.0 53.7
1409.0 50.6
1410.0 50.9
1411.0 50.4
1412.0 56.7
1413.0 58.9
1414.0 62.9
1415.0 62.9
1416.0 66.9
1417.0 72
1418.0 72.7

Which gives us 59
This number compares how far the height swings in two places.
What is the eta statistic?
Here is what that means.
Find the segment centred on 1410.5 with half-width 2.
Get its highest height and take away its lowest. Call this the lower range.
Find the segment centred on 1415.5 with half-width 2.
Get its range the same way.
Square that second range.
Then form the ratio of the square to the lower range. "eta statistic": 13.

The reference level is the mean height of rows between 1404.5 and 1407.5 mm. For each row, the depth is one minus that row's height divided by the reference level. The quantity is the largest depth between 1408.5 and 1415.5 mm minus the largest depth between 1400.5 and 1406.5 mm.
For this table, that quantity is 0.19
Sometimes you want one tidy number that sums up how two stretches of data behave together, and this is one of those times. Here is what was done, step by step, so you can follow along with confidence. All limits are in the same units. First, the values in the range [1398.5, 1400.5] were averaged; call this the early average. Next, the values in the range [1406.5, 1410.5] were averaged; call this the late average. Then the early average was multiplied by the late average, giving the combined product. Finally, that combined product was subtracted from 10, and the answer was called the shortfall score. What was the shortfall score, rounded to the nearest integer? -4377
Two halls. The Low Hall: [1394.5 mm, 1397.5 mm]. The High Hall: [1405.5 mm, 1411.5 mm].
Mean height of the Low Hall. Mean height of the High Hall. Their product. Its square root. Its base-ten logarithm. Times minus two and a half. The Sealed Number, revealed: -4.58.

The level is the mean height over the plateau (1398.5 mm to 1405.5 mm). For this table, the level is 74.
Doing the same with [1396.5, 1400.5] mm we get 81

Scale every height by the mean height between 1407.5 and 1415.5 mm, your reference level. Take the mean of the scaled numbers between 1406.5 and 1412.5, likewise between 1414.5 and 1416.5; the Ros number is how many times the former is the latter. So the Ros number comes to 0.82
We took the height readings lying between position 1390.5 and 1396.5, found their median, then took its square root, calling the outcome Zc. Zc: 9.4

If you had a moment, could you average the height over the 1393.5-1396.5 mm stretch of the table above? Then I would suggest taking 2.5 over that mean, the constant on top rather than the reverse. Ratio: 0.029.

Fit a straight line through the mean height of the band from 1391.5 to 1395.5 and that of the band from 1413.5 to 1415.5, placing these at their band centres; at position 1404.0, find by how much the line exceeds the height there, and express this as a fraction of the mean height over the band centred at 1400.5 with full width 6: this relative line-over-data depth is 0.089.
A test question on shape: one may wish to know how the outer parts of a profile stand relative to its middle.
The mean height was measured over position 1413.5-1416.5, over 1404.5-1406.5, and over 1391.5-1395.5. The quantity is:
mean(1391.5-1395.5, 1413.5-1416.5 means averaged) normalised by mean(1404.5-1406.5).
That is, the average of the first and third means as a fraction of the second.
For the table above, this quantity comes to 1.2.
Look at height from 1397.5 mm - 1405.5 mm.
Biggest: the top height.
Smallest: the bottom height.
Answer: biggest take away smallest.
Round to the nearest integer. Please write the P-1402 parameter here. 24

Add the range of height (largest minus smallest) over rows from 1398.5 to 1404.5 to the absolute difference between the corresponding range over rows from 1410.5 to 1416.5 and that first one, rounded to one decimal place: 18.5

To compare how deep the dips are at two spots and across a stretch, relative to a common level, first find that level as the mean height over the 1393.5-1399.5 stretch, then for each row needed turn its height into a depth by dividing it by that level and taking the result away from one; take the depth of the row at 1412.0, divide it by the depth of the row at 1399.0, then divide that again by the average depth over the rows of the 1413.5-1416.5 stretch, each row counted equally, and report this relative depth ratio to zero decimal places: -85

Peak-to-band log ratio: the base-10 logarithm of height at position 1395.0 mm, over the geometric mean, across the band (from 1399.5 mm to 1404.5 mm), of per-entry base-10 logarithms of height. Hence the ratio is 1.041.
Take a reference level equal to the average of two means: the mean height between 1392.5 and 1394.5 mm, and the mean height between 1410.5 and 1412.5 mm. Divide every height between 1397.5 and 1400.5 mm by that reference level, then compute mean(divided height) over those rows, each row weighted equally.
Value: 1.15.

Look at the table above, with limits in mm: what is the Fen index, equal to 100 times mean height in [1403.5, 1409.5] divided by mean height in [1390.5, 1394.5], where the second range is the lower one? 66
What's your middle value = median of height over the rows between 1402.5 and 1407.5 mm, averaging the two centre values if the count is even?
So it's 62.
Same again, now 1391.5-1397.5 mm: 87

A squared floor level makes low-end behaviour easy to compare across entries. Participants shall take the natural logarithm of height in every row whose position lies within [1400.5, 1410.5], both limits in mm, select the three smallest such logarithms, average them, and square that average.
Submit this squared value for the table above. 15.6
